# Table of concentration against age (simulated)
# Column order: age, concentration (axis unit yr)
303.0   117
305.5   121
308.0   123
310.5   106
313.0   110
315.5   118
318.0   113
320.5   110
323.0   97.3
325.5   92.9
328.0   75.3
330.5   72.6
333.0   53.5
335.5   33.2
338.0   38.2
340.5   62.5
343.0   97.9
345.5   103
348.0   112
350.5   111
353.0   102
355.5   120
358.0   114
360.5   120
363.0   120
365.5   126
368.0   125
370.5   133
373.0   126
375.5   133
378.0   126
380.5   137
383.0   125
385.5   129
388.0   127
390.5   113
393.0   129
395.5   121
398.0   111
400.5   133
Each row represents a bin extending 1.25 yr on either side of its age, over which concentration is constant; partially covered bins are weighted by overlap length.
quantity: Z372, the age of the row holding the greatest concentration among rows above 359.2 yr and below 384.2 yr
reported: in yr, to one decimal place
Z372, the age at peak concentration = 380.5 yr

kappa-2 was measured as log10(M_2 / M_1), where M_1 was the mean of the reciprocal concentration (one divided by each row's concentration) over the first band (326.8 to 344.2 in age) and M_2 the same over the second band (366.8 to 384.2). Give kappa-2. -0.4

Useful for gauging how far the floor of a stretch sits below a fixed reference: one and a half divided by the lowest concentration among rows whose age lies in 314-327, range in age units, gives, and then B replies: 0.016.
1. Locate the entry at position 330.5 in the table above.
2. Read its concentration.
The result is 72.6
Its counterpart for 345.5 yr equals 103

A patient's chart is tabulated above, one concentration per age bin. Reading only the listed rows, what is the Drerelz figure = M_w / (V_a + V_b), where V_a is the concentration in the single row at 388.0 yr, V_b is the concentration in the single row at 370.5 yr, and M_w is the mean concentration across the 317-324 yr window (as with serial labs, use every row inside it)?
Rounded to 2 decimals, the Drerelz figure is 0.41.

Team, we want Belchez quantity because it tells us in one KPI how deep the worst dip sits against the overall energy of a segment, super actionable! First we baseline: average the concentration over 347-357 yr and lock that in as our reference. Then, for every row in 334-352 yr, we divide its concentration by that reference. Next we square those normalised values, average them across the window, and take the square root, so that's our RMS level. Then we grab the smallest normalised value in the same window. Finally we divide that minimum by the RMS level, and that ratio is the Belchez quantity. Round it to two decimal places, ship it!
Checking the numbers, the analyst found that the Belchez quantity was 0.39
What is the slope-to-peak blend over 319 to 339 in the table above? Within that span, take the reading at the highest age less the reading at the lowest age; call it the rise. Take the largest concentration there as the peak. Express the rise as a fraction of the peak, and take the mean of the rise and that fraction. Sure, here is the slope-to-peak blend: -36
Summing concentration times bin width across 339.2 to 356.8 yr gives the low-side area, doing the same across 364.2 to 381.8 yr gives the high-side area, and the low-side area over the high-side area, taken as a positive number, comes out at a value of 0.78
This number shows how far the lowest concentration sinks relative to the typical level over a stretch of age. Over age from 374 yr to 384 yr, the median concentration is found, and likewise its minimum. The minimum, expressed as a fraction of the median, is 0.965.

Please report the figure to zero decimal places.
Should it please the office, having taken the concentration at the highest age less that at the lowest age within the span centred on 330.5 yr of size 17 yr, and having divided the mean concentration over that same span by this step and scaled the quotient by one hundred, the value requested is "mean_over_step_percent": -112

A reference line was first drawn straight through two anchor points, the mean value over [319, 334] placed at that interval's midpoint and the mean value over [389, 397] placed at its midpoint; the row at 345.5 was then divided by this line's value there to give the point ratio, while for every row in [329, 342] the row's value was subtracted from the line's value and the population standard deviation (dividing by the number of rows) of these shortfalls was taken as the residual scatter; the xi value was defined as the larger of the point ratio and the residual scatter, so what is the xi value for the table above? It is 15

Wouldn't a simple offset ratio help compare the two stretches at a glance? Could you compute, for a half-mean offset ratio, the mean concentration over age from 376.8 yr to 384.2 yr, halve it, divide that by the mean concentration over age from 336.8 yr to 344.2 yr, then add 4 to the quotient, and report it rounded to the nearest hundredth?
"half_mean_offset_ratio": 4.98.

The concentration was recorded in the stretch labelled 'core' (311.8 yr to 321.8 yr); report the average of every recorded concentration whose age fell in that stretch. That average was 113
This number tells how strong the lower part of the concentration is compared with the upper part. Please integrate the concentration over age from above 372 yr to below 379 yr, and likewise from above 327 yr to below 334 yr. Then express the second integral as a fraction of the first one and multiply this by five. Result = 2.6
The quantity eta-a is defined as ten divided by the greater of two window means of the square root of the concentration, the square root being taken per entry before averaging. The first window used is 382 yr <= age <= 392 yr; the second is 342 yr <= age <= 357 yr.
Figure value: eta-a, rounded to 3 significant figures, 0.900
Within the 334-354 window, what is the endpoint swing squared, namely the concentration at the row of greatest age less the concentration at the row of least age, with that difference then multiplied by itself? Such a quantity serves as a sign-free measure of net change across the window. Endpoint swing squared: 4733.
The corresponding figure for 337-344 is 3564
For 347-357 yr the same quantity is 64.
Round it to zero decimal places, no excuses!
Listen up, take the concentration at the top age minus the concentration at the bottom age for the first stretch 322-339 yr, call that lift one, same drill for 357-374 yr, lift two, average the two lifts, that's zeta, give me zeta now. -24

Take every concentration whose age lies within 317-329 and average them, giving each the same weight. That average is 98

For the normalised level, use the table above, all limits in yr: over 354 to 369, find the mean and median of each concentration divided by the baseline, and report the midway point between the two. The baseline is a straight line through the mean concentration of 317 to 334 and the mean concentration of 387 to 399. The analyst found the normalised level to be 1.15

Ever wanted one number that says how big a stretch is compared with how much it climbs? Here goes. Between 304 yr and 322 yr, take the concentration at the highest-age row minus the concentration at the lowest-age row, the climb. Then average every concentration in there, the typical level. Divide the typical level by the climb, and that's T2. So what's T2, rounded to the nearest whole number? -10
